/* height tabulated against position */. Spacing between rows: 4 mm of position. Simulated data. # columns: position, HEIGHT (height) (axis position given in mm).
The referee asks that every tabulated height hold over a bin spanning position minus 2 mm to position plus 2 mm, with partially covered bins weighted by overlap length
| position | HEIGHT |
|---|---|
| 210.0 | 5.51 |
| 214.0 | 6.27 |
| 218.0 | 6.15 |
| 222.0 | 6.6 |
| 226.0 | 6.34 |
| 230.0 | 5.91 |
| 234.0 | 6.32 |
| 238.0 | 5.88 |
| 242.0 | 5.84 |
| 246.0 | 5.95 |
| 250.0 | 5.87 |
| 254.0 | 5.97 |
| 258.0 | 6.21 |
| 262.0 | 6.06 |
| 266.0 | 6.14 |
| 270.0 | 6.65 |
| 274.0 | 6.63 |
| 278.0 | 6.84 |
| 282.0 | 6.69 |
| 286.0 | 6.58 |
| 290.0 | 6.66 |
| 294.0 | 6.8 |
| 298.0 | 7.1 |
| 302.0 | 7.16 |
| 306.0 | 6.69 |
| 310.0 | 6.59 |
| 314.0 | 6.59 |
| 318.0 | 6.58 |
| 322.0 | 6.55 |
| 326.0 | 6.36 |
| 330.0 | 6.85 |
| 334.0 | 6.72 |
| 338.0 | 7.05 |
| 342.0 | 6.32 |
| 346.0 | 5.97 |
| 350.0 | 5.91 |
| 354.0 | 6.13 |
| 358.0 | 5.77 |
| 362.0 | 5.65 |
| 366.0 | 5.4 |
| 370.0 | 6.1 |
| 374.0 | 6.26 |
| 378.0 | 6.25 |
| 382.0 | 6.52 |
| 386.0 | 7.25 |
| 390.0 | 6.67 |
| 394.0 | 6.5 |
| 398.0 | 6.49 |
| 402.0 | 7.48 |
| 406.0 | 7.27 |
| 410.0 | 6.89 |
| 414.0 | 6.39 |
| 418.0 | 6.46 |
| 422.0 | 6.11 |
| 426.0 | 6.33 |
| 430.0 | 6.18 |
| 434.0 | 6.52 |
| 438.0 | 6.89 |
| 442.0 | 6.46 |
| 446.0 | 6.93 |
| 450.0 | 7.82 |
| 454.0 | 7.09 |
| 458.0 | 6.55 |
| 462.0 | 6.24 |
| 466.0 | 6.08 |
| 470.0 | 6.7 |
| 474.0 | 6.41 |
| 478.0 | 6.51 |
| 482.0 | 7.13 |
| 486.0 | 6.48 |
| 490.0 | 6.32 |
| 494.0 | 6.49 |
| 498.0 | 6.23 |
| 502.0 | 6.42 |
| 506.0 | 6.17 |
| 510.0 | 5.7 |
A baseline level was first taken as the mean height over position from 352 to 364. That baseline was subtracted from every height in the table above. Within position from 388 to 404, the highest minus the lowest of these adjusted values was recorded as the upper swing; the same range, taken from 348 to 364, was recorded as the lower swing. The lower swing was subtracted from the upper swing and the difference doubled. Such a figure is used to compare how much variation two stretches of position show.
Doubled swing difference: 1.0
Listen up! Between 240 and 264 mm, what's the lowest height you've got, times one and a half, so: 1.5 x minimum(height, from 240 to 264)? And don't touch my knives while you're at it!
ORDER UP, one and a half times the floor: 8.76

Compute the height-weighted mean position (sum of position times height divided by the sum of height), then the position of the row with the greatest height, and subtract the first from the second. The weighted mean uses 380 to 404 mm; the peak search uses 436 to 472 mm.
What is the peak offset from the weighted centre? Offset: 57.9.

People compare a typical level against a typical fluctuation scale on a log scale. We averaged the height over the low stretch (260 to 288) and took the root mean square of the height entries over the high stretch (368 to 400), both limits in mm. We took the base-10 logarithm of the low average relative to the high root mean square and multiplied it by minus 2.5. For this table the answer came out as 0.00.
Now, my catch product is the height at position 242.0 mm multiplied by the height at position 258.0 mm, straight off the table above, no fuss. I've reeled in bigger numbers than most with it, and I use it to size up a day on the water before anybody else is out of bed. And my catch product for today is 36.3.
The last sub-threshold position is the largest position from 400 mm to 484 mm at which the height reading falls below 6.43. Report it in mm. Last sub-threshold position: 474.0 mm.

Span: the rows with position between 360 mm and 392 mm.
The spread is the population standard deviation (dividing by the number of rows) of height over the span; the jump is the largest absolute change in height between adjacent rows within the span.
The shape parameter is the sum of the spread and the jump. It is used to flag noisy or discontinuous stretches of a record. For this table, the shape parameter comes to 1.3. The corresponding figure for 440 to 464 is 1.4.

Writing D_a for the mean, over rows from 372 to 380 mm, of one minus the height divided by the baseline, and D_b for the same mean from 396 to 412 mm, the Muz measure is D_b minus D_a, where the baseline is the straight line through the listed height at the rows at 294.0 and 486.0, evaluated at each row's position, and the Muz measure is -0.12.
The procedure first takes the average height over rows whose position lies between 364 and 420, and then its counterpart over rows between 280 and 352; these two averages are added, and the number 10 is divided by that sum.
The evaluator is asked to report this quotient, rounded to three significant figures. 0.758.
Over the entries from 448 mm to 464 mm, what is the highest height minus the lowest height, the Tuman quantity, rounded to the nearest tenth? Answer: 1.6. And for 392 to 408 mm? 1.0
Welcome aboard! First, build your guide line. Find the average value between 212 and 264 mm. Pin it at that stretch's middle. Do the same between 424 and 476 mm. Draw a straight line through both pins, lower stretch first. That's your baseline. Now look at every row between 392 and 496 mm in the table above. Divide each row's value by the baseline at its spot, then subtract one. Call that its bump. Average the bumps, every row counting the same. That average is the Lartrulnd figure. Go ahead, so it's 0.00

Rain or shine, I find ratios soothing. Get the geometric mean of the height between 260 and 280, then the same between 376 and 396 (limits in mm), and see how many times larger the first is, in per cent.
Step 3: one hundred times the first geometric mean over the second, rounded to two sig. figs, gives 97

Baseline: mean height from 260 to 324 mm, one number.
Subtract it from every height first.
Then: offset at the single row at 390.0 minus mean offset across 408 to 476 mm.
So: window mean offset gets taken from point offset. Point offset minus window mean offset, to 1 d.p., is 0.1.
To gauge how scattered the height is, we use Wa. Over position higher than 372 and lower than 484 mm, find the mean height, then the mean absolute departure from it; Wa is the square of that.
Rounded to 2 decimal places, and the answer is 0.12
